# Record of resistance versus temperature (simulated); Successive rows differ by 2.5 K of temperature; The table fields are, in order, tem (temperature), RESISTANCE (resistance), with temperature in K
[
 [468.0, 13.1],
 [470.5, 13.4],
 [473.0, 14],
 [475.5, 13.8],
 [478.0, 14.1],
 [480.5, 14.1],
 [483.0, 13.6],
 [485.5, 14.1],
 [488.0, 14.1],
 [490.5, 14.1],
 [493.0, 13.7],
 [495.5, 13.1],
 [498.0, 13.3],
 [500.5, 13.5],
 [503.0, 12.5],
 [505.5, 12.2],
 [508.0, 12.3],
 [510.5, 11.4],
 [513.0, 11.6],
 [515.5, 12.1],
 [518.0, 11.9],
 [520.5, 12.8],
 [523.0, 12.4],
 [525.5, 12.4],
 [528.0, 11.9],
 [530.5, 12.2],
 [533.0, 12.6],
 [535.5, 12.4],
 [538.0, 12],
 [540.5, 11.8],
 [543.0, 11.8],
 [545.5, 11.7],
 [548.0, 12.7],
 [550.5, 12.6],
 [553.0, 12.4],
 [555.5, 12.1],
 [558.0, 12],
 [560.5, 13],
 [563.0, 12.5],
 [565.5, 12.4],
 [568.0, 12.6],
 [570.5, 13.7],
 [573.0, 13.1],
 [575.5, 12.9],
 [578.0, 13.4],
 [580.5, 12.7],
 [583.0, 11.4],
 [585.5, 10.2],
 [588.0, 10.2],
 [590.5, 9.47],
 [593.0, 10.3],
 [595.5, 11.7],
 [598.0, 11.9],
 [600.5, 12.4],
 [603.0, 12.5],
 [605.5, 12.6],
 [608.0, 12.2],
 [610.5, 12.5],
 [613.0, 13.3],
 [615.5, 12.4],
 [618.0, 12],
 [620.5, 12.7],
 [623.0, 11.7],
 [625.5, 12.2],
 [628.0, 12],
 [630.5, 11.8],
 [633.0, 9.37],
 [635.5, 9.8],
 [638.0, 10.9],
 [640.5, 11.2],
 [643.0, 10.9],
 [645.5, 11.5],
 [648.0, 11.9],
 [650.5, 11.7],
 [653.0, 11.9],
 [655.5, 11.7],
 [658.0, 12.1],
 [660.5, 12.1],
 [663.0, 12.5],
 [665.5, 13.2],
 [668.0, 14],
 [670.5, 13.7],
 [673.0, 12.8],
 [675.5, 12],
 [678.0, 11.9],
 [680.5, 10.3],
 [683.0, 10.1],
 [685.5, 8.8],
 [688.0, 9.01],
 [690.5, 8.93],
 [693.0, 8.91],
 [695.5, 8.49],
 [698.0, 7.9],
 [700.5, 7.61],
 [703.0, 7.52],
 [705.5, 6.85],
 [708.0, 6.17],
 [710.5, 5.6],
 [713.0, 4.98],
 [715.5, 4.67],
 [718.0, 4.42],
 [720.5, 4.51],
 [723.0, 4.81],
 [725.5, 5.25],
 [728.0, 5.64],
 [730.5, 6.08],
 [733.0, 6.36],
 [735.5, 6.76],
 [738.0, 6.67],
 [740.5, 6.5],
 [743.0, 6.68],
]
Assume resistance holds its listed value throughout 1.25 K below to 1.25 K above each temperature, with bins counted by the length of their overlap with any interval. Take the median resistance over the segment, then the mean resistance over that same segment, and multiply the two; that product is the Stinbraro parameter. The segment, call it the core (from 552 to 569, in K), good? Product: 154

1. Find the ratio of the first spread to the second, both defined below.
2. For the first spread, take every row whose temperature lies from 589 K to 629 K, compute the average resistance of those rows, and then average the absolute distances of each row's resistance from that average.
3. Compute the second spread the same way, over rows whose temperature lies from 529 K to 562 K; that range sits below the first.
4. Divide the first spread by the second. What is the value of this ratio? 1.8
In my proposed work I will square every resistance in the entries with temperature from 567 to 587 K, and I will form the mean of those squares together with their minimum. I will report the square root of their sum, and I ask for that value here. 16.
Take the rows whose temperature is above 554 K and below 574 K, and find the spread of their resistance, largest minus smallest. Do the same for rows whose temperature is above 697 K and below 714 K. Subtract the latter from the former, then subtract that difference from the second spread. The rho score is 4.1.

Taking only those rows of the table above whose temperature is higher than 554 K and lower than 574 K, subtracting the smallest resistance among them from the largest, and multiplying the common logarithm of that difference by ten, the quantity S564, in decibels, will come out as 2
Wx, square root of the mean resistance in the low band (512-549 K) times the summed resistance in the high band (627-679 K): 55.0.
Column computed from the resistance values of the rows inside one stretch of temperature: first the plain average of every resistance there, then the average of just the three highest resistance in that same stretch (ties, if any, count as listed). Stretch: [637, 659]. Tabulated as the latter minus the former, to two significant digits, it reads 0.43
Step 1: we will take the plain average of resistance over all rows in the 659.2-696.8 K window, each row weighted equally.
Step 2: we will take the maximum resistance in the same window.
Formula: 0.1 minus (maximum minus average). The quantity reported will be -2.8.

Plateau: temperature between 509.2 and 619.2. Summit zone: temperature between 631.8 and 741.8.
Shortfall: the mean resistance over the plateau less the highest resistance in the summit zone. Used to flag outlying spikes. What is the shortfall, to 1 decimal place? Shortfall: -1.9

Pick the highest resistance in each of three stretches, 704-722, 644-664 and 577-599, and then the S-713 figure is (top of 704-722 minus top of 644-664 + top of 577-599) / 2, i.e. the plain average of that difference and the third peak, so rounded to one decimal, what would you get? 3.9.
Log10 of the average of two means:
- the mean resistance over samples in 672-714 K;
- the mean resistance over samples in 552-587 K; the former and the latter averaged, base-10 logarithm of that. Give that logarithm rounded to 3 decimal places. 1.024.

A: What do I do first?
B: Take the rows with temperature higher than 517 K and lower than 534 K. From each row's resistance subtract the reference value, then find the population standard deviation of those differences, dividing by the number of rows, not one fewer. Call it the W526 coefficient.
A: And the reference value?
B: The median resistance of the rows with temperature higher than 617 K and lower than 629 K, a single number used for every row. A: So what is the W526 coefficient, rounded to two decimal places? 0.31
